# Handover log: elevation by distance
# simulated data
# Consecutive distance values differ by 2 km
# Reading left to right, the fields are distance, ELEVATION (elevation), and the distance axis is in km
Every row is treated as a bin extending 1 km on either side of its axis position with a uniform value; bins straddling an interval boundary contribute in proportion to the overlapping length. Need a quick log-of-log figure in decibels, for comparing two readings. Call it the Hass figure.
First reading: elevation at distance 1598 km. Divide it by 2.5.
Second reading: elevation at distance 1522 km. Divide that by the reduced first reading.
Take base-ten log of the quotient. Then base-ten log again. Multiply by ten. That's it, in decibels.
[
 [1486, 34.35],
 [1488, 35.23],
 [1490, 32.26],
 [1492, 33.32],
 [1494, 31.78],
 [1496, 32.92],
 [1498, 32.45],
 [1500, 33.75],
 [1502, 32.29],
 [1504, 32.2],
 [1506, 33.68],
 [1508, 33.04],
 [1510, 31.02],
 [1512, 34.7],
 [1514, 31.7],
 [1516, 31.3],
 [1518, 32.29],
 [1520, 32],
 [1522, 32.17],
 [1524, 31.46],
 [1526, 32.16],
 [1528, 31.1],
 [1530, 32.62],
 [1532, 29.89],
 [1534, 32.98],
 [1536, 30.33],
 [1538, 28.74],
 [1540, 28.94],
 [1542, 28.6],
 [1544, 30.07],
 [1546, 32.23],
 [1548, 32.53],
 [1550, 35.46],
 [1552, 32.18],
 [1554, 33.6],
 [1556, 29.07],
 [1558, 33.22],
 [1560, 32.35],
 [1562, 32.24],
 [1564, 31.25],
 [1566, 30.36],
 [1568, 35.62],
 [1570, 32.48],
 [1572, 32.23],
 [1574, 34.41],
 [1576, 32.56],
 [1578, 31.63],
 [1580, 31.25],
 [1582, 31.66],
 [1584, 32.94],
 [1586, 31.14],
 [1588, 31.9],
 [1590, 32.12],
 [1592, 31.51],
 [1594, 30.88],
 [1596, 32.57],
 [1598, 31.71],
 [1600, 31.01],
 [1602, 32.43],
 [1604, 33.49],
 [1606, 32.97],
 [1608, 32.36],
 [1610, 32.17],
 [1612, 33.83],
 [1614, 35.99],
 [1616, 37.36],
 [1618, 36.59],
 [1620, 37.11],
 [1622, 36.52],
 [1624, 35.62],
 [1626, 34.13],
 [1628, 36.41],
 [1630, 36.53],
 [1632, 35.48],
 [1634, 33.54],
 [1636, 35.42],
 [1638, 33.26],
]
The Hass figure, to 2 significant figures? -3.9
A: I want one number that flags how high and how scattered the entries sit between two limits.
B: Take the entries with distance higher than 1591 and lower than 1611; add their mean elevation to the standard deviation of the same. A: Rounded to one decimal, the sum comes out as 32.9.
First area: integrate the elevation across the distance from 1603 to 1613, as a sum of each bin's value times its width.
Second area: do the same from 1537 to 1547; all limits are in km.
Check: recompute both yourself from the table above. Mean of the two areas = 313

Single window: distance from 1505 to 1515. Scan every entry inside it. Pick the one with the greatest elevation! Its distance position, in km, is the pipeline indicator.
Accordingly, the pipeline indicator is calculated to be 1512 km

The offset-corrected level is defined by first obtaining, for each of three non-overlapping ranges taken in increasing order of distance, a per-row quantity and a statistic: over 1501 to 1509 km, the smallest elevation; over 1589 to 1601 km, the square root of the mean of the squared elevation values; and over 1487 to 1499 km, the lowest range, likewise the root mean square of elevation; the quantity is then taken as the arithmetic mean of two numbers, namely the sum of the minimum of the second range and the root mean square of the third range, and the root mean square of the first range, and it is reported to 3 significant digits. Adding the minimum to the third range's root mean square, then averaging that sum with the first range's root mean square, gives 48.4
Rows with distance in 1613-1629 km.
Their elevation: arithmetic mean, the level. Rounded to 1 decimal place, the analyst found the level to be 36.2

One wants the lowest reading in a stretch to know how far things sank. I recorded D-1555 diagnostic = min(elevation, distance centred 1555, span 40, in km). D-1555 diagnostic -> 28.6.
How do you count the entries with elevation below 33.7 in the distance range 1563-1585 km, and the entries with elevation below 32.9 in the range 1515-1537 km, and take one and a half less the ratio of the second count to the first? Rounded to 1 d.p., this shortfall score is 0.4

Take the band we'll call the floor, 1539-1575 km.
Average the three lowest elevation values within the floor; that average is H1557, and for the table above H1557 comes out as 28.9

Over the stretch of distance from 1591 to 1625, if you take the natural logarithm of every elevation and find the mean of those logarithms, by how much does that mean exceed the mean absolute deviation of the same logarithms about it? 3.460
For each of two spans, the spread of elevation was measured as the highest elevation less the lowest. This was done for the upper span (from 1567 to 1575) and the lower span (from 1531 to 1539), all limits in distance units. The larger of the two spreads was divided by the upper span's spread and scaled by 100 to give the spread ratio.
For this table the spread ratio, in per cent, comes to 125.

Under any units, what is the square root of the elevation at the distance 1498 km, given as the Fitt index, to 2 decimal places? 5.70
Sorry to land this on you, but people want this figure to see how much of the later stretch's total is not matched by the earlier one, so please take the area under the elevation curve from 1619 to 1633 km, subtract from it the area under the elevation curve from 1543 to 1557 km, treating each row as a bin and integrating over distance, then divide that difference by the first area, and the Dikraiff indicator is 0.11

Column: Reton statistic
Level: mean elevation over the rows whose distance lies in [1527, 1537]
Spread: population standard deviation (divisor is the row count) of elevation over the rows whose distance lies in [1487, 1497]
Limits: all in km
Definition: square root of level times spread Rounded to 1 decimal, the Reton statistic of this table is 6.1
